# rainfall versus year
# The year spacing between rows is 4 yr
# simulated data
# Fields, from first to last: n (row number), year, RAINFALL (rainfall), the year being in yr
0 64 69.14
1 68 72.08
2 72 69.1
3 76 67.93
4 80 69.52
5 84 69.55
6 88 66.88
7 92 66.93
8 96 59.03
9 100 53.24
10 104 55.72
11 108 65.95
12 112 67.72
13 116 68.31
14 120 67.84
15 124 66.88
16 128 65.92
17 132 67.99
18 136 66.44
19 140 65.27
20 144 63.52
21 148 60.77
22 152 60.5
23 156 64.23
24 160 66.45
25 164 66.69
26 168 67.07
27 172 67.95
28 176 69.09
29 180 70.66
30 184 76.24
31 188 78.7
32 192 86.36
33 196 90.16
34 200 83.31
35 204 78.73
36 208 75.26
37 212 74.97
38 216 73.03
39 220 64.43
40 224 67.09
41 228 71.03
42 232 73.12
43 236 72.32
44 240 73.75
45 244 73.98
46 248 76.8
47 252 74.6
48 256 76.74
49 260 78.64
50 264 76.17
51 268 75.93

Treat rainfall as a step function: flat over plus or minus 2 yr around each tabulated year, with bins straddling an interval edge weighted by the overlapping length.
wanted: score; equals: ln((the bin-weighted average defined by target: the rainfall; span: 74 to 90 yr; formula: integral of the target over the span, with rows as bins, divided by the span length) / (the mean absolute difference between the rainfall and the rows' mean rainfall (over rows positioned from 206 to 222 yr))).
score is 2.9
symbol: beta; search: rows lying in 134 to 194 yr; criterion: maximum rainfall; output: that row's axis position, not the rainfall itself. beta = 192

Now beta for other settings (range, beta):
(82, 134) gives 84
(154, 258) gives 196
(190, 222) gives 196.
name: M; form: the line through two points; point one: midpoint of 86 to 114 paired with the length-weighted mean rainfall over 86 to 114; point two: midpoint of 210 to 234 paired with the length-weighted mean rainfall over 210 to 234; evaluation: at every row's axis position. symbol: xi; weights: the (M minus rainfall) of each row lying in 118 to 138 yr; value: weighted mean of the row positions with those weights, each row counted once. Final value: 126.8 yr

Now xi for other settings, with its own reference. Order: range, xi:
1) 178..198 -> 191.1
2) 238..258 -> 249.1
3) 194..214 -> 201.0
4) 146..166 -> 150.9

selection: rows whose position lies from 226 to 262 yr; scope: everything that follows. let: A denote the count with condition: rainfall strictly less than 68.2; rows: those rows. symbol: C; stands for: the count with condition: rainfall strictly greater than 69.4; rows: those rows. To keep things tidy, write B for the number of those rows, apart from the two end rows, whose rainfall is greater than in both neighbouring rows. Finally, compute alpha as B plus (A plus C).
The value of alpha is 11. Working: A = 0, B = 2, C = 9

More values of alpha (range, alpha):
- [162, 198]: 8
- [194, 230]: 9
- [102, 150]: 13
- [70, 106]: 10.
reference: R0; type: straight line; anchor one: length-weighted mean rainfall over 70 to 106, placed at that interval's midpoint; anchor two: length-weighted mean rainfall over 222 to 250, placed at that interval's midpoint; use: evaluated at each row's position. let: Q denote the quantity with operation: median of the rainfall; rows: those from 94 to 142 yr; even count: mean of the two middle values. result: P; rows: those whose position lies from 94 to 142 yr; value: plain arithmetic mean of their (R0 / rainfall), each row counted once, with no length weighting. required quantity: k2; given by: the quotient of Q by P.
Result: 64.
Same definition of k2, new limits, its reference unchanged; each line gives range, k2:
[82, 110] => 63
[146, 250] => 74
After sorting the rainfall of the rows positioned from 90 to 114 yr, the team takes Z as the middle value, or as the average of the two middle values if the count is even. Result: 62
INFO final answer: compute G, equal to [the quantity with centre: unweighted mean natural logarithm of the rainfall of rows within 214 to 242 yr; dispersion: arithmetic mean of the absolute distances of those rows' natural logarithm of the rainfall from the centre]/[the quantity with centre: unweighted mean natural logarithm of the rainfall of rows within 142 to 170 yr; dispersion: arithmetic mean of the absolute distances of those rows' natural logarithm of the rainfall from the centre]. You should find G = 1.2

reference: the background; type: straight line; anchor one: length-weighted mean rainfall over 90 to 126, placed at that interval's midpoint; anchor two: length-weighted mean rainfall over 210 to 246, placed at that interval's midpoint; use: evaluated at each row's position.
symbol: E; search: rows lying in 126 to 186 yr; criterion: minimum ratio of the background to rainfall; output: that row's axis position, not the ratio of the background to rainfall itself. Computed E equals 184 yr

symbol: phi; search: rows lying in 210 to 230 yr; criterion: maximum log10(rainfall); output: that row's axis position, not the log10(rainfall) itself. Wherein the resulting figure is 212 yr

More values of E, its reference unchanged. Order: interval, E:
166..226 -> 196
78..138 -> 80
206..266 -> 208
